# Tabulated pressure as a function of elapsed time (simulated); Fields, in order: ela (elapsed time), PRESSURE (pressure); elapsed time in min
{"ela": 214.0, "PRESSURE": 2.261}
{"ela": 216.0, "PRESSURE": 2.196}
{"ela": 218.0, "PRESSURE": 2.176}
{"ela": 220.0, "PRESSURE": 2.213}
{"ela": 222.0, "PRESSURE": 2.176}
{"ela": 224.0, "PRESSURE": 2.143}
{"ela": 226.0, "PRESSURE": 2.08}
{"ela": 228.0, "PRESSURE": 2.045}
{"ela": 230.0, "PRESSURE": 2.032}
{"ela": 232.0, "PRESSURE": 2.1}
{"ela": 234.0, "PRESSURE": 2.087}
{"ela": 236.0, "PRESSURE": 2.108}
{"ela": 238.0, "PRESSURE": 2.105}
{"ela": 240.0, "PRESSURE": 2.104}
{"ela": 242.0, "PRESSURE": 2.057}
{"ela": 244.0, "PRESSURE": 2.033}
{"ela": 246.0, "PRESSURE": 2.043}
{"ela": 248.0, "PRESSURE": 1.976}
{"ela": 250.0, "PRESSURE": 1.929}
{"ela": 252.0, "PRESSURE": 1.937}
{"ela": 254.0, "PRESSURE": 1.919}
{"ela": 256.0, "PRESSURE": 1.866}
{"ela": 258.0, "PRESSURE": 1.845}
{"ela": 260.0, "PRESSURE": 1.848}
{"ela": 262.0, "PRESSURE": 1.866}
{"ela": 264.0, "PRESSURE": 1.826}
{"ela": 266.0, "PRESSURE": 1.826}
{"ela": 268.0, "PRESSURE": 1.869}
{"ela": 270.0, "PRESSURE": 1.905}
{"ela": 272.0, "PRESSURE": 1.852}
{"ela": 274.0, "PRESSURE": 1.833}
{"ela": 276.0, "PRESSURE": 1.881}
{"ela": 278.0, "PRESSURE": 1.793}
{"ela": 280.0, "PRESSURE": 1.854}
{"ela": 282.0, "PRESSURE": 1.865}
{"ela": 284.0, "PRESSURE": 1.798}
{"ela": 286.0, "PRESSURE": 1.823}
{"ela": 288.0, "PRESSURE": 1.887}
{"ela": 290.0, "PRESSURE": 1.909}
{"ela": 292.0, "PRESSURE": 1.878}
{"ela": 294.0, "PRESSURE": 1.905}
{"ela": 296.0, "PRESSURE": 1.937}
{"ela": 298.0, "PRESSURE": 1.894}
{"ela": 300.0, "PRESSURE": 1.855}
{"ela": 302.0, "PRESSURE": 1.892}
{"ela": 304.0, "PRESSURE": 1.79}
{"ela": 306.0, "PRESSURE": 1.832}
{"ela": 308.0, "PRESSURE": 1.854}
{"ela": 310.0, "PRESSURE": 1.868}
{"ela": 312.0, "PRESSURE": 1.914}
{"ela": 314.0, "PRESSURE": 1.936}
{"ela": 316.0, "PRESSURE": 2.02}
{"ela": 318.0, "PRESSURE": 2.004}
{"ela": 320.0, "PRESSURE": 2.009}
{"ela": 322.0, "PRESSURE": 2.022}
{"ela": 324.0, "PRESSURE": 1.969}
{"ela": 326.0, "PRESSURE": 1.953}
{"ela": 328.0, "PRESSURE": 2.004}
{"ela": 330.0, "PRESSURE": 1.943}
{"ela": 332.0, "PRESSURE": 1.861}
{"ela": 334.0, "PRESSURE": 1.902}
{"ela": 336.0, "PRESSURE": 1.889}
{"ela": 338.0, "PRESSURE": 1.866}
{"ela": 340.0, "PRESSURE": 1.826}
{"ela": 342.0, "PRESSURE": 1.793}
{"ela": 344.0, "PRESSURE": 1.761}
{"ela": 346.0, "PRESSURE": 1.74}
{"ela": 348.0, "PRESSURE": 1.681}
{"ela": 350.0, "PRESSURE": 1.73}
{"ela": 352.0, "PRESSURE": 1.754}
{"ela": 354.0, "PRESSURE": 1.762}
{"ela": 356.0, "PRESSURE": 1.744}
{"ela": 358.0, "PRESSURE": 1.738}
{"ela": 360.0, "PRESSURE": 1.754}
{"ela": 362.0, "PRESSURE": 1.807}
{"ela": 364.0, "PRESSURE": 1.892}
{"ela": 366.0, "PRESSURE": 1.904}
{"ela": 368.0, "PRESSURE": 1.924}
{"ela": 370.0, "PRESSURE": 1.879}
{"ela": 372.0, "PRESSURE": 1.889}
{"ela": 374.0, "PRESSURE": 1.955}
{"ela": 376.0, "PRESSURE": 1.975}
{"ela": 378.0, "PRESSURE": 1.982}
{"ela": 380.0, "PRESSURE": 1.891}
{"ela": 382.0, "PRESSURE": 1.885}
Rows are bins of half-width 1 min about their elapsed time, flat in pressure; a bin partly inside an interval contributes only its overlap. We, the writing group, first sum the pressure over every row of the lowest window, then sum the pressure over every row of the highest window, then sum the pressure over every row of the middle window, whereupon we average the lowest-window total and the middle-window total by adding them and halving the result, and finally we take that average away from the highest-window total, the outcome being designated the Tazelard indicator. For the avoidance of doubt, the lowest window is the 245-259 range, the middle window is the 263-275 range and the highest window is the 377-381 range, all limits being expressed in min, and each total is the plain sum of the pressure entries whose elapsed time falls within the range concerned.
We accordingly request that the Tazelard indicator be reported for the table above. -8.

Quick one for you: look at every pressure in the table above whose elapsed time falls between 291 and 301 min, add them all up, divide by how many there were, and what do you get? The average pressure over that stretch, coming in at 1.89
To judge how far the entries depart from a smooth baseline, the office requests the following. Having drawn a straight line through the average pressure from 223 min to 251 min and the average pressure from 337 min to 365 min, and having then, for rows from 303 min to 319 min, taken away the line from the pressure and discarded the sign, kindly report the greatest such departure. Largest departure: 0.158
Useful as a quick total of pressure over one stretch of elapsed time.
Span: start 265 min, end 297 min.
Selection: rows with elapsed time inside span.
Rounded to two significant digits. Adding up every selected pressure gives 30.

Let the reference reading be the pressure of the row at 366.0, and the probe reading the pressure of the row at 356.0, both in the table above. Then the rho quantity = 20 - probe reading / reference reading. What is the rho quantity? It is 19.1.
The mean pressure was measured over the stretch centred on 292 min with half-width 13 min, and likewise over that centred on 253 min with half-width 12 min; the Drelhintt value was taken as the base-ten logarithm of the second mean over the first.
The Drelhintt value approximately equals 0.014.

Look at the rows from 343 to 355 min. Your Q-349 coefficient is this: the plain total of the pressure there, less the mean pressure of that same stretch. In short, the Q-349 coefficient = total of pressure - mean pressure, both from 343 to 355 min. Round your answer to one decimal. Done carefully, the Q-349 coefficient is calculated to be 8.7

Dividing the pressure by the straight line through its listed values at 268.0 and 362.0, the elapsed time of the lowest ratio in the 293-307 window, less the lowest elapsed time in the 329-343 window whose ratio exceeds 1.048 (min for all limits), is -26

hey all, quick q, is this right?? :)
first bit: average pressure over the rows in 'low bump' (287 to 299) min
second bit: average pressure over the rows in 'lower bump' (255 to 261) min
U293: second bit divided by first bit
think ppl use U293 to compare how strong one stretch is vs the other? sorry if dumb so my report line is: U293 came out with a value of 0.97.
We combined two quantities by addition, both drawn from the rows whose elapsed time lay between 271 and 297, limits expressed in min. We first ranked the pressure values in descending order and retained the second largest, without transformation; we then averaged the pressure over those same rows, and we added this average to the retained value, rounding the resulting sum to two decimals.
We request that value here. 3.77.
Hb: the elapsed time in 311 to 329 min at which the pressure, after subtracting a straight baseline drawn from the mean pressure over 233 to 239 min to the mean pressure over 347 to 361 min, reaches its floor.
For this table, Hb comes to 312.0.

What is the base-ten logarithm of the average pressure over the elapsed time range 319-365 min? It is 0.266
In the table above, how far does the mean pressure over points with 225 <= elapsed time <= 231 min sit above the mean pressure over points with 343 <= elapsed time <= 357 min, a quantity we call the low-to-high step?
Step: 0.31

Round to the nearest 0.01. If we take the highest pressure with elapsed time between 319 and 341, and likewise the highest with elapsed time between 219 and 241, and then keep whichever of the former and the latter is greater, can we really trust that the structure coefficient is 2.21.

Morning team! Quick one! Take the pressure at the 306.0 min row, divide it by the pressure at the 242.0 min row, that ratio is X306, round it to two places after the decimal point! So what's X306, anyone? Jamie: 0.89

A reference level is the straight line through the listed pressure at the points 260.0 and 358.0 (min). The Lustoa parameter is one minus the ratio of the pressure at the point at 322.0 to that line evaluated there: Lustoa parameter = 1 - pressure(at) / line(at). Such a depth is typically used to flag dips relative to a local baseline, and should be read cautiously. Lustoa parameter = -0.137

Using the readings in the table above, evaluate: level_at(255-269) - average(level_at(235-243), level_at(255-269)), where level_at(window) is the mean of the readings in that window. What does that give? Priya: -0.122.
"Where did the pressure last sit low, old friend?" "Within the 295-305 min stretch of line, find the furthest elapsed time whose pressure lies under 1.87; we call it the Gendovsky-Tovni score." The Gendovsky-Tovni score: 304.0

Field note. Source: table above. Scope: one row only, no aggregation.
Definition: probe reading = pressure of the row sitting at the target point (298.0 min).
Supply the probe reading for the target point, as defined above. 1.894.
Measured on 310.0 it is 1.868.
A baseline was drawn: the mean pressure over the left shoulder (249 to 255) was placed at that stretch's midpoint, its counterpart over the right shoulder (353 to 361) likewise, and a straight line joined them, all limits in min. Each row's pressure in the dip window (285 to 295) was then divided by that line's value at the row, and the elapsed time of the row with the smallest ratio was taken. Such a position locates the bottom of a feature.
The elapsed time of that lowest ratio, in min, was 286.0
